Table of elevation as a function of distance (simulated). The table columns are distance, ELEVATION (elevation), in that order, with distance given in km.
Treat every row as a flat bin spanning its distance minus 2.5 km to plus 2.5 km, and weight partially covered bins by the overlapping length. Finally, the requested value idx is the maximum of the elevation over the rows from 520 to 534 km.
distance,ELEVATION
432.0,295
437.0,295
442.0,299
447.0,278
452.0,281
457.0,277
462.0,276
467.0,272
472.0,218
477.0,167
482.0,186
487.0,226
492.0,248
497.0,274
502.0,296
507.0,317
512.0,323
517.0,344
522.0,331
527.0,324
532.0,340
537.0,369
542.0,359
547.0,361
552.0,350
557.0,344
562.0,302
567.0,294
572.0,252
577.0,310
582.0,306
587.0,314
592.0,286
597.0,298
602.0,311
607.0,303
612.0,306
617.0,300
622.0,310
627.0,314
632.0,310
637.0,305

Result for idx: 340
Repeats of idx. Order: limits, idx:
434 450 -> 299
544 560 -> 361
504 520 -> 344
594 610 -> 311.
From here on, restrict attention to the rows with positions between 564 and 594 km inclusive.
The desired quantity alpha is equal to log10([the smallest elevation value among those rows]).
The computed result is 2.40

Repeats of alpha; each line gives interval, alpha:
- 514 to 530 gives 2.51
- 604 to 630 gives 2.48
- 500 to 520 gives 2.47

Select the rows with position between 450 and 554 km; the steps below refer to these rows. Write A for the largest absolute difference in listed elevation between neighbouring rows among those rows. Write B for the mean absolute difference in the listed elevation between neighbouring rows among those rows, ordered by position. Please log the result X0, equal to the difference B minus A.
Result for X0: -35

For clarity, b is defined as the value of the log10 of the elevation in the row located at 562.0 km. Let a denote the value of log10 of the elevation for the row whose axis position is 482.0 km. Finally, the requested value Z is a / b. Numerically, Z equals 0.92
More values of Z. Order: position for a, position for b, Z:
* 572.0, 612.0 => 0.97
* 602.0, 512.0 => 0.99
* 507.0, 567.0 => 1.01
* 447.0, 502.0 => 0.99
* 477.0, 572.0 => 0.93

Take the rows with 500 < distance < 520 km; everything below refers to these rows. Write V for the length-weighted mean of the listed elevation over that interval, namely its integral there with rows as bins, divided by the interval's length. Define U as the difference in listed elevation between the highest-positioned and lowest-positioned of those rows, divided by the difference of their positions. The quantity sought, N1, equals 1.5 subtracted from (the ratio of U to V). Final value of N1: -1.49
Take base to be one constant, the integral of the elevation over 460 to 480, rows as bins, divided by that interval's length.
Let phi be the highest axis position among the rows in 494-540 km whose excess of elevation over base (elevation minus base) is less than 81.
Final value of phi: 502.0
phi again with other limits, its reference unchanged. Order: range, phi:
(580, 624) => 622.0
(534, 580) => 577.0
